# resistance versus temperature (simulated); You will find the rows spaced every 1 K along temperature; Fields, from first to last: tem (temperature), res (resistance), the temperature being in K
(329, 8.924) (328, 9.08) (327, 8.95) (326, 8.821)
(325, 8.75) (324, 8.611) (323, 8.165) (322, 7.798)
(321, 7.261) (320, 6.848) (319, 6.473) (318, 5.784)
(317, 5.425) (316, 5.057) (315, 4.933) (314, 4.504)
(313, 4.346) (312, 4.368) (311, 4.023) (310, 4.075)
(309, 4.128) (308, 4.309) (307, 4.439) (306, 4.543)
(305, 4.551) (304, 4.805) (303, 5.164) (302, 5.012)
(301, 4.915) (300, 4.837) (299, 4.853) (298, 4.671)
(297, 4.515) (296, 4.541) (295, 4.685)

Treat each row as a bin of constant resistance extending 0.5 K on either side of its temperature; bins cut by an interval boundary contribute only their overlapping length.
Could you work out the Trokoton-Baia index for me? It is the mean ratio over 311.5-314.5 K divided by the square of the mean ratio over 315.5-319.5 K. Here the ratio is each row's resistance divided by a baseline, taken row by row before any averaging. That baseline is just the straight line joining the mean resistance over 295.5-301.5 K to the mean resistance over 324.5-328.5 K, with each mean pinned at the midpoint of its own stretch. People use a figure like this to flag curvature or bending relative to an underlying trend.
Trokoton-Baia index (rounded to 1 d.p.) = 1.1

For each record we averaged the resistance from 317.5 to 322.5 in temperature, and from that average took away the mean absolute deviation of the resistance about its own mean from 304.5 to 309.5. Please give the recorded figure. 6.7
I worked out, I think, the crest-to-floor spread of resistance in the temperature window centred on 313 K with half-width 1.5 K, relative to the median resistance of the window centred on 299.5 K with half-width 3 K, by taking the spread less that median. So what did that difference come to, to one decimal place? -4.7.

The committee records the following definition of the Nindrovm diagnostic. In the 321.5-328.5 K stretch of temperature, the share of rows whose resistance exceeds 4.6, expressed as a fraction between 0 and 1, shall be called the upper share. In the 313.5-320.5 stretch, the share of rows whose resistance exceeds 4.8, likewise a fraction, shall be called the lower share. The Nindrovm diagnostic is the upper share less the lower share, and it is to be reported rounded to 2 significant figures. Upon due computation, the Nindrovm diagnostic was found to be 0.14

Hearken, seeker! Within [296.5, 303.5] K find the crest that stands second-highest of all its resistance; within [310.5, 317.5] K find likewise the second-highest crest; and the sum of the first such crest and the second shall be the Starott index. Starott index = 10.1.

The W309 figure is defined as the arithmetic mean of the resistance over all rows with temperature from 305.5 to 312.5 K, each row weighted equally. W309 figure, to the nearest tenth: 4.3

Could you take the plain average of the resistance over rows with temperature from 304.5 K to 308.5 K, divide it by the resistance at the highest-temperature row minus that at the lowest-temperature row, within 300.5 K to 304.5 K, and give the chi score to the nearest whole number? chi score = -41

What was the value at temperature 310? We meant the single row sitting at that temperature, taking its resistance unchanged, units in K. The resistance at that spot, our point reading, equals 4.075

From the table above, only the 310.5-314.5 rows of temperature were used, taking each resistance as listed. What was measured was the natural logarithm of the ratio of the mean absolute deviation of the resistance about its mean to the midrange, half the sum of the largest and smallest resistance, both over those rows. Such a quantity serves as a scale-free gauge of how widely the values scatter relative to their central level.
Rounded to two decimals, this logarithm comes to -3.39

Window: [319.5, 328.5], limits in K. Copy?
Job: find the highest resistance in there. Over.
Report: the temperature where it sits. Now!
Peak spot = 328 K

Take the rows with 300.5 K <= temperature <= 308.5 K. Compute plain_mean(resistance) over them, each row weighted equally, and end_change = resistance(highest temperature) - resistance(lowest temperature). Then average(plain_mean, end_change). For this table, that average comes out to 2.1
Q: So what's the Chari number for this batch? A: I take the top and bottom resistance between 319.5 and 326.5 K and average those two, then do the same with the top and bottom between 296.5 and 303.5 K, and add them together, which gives 12.7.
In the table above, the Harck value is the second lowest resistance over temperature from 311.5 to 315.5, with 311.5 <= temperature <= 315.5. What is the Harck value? 4.368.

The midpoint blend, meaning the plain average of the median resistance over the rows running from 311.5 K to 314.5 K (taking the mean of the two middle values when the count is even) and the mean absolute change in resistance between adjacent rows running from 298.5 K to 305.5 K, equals 2.3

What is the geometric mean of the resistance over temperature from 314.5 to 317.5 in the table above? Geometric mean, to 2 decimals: 5.13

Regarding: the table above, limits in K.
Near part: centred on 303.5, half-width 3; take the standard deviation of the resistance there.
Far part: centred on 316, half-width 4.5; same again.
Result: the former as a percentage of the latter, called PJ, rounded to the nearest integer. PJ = 27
